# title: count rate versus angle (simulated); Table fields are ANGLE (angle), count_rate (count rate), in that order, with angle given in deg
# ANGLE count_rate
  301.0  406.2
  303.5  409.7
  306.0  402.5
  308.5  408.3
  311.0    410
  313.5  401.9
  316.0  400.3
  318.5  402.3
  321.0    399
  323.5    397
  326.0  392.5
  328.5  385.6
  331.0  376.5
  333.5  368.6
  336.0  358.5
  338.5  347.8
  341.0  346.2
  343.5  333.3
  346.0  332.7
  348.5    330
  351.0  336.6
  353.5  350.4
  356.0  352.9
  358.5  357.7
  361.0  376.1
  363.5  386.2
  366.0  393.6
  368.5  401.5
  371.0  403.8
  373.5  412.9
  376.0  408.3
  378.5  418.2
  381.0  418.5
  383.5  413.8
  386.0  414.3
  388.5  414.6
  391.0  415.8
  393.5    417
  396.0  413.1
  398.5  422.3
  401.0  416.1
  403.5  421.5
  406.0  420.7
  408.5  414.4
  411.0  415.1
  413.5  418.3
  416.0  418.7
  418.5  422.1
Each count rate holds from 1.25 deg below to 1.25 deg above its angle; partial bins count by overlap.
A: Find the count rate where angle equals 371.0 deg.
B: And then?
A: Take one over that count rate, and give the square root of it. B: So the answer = 0.0498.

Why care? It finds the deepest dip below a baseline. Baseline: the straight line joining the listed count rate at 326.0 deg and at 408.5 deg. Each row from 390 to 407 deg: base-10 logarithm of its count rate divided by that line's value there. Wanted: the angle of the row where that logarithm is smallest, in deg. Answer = 396.0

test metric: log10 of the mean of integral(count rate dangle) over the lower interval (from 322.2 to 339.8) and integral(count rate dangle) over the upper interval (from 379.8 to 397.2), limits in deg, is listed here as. 3.84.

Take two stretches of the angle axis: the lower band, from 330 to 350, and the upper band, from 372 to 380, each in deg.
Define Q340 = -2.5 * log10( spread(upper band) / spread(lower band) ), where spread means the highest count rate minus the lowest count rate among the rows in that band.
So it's 1.7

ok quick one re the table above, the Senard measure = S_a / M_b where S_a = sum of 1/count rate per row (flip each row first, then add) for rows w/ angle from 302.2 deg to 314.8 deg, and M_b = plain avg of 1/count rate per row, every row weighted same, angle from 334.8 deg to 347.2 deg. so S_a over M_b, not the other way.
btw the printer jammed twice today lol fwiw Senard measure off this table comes 4.2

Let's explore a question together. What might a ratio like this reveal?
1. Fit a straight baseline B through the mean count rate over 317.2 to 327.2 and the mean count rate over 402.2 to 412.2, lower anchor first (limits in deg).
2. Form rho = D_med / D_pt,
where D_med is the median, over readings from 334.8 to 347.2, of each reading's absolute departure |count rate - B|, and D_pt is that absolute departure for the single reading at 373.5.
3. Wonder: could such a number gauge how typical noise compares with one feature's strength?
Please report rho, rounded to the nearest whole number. 19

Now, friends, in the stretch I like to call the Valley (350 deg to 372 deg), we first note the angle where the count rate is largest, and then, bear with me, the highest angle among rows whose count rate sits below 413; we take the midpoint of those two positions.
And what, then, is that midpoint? 371.0 deg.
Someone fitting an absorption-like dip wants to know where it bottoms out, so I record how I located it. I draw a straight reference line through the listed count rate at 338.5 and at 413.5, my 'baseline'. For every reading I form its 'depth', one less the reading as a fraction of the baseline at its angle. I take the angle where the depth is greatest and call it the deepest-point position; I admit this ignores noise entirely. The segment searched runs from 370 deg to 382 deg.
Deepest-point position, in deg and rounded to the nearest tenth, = 376.0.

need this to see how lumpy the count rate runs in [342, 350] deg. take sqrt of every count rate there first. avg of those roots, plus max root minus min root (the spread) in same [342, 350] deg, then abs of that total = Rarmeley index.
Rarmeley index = 18.3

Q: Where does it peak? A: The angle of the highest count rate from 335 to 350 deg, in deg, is 336.0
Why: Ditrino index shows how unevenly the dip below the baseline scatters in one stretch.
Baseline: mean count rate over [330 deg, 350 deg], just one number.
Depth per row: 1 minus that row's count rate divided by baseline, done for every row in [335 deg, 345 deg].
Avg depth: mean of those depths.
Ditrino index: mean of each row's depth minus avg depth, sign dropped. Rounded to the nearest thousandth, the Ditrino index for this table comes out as 0.019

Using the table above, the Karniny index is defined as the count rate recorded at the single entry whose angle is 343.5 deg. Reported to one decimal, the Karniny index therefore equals 333.3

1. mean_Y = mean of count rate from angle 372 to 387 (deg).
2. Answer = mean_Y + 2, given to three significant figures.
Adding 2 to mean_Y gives 416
